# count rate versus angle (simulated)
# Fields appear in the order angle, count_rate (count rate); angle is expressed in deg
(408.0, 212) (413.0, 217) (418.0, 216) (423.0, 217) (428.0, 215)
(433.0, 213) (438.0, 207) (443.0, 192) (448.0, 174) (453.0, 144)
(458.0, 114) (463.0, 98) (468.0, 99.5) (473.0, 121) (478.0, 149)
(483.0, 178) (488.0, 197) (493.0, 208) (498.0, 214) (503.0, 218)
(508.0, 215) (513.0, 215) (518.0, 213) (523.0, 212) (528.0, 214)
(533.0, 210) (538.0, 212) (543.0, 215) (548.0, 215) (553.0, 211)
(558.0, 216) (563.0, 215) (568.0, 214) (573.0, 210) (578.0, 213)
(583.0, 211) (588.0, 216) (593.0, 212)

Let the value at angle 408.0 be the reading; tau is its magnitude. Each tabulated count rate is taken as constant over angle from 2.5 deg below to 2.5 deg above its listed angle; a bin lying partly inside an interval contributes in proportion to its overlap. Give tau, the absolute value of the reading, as 212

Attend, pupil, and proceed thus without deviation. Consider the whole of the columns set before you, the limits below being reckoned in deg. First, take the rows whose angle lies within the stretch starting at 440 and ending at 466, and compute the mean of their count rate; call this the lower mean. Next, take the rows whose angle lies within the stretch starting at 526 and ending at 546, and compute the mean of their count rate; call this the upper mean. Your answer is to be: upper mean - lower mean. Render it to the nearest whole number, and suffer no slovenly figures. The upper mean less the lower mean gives 68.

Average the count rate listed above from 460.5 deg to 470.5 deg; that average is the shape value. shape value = 99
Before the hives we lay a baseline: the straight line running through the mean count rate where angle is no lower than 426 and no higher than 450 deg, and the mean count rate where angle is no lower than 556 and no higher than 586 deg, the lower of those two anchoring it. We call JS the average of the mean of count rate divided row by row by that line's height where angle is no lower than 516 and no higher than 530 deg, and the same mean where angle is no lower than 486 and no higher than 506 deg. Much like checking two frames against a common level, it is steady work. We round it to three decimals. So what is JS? 1.019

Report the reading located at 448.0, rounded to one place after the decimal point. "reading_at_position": 174.0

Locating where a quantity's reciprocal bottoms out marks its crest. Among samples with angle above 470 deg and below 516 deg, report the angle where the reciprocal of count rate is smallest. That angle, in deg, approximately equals 503.0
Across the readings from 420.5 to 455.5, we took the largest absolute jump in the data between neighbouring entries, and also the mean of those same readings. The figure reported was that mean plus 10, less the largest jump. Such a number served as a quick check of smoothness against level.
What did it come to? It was 175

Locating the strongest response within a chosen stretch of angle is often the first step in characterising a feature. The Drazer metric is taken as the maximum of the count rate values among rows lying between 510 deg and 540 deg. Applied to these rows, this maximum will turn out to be 215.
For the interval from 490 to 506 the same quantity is 218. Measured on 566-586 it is 214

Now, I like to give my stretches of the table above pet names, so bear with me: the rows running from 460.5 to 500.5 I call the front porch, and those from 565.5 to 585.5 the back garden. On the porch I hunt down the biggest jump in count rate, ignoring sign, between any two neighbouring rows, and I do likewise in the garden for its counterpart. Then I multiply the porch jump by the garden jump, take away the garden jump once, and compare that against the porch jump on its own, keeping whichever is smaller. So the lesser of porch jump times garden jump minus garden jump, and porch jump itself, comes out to 29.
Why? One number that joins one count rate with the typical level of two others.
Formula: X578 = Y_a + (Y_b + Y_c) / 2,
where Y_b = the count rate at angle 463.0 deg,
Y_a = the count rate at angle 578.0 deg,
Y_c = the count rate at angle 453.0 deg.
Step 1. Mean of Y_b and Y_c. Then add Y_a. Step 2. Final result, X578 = 334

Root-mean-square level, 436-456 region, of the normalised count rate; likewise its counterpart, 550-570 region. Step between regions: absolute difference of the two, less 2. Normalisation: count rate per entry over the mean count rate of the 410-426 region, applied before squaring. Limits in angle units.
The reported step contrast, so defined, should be -1.85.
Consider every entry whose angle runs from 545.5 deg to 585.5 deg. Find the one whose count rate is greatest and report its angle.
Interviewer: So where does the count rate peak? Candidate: 558.0 deg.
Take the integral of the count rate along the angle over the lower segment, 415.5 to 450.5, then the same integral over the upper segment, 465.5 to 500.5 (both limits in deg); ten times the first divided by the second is 12.3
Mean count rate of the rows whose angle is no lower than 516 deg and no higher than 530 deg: 213.0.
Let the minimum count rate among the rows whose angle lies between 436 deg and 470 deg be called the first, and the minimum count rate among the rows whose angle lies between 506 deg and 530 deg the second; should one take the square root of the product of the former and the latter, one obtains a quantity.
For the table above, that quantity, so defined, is 144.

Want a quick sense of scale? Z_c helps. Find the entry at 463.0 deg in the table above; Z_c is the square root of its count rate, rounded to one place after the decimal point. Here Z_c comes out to 9.9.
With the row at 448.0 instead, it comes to 13.2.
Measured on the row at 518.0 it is 14.6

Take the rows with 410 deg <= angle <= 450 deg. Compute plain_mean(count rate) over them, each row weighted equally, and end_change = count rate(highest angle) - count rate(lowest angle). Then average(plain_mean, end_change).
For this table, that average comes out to 82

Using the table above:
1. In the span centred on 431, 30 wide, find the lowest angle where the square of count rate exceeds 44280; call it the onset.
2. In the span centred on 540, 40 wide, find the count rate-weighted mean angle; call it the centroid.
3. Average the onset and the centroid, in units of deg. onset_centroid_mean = 479.3 deg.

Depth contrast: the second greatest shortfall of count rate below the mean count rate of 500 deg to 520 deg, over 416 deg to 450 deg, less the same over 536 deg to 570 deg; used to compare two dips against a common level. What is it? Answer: 20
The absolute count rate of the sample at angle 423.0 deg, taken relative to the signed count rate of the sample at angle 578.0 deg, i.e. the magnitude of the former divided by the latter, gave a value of 1.02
